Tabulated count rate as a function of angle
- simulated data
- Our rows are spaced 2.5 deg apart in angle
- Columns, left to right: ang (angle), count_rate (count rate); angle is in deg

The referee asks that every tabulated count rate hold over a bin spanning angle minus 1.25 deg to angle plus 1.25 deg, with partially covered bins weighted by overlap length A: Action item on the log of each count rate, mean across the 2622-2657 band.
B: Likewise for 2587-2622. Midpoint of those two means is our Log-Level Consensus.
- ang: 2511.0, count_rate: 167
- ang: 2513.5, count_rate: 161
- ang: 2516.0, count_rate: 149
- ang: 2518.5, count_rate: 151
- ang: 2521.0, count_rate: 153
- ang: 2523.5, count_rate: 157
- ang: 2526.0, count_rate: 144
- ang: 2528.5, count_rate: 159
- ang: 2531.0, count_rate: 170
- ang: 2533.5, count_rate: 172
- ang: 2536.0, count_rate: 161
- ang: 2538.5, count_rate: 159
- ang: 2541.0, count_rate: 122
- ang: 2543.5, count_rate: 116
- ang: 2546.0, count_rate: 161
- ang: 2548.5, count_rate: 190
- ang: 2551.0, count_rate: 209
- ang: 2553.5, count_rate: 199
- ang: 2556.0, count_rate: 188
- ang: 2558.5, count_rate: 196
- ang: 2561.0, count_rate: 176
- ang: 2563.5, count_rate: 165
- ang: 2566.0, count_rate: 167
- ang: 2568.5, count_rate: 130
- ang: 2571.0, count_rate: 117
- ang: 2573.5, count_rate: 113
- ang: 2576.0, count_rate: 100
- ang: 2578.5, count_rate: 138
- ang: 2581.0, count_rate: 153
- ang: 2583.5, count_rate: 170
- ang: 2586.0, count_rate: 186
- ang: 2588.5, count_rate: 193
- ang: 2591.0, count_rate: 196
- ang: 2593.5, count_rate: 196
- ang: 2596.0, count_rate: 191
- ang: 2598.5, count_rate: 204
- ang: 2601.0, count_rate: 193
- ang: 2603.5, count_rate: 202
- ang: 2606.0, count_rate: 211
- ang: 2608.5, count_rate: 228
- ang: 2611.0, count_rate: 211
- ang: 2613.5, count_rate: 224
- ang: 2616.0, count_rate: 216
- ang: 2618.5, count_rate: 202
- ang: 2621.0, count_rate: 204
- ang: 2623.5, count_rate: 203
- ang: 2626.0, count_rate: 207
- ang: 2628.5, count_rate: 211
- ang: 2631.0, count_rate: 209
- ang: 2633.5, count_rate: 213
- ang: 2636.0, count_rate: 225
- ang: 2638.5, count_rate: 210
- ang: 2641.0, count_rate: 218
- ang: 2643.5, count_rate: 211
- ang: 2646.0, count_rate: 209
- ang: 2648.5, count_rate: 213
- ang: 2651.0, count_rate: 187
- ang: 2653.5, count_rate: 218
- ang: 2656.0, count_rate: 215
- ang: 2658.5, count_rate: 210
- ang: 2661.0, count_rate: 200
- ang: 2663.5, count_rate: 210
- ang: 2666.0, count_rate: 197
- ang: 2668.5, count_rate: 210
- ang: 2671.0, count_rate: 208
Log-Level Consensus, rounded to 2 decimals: 2.32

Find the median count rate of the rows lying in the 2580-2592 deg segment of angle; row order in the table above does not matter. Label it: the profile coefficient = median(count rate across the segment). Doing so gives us 186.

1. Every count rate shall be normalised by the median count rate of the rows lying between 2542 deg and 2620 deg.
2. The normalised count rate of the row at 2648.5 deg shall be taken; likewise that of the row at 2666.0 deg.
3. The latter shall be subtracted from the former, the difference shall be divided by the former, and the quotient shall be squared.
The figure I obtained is 0.0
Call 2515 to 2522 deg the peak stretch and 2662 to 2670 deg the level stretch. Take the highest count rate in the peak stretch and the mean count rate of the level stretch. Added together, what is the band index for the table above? 359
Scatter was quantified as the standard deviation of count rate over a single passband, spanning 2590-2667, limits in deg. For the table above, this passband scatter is 10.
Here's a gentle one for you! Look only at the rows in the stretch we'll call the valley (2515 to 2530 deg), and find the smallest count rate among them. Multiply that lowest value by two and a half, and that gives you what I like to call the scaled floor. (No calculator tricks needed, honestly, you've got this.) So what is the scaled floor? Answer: 360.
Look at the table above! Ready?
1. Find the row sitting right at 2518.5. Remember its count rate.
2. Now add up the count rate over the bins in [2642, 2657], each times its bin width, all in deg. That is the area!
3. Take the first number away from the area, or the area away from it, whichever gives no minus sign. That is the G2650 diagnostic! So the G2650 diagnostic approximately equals 2982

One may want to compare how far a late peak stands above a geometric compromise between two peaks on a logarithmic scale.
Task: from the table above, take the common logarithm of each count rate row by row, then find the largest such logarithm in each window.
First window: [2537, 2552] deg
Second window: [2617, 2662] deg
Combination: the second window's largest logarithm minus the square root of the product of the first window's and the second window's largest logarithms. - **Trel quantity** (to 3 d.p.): 0.016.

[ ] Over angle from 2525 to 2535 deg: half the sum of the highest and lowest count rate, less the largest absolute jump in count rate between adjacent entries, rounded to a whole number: 143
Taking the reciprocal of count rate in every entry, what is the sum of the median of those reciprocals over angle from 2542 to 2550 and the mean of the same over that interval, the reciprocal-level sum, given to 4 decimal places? 0.0129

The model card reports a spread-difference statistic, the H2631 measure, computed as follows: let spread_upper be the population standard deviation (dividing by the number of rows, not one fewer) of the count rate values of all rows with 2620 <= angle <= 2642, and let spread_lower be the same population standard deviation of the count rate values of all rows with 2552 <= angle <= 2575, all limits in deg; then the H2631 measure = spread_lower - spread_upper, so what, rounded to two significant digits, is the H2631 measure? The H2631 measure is 25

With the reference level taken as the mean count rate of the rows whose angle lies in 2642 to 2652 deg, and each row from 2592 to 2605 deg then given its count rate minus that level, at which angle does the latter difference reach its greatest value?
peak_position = 2598.5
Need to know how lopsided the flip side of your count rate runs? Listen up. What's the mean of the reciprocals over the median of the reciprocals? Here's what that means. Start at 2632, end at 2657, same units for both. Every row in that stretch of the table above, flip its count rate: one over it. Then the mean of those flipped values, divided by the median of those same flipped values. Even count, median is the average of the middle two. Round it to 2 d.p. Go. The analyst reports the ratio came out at 1.01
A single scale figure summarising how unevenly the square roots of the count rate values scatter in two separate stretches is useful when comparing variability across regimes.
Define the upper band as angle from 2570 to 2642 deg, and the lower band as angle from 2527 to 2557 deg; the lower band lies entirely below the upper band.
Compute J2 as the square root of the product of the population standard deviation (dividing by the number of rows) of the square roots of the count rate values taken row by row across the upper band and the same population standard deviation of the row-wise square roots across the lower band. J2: 1.2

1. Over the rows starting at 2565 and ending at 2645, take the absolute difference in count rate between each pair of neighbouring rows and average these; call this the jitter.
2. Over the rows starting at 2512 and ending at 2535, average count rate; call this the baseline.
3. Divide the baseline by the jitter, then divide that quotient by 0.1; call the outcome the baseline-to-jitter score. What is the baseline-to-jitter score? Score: 144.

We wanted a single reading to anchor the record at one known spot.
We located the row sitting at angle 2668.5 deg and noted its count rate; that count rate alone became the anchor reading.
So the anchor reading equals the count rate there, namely 210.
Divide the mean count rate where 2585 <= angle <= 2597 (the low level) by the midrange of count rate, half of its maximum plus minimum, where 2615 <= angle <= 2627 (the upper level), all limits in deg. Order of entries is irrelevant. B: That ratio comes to 0.92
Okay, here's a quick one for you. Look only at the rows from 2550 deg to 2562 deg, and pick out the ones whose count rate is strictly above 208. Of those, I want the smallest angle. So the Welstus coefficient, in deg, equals 2551.0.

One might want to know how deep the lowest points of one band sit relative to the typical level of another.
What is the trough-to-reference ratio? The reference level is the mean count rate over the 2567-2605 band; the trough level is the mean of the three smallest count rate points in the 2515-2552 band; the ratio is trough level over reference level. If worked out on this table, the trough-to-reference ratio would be 0.77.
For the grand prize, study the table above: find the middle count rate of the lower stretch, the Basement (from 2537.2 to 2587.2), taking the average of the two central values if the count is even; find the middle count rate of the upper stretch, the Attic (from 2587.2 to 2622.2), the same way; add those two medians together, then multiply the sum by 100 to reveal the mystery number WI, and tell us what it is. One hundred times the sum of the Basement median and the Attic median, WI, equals 36600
